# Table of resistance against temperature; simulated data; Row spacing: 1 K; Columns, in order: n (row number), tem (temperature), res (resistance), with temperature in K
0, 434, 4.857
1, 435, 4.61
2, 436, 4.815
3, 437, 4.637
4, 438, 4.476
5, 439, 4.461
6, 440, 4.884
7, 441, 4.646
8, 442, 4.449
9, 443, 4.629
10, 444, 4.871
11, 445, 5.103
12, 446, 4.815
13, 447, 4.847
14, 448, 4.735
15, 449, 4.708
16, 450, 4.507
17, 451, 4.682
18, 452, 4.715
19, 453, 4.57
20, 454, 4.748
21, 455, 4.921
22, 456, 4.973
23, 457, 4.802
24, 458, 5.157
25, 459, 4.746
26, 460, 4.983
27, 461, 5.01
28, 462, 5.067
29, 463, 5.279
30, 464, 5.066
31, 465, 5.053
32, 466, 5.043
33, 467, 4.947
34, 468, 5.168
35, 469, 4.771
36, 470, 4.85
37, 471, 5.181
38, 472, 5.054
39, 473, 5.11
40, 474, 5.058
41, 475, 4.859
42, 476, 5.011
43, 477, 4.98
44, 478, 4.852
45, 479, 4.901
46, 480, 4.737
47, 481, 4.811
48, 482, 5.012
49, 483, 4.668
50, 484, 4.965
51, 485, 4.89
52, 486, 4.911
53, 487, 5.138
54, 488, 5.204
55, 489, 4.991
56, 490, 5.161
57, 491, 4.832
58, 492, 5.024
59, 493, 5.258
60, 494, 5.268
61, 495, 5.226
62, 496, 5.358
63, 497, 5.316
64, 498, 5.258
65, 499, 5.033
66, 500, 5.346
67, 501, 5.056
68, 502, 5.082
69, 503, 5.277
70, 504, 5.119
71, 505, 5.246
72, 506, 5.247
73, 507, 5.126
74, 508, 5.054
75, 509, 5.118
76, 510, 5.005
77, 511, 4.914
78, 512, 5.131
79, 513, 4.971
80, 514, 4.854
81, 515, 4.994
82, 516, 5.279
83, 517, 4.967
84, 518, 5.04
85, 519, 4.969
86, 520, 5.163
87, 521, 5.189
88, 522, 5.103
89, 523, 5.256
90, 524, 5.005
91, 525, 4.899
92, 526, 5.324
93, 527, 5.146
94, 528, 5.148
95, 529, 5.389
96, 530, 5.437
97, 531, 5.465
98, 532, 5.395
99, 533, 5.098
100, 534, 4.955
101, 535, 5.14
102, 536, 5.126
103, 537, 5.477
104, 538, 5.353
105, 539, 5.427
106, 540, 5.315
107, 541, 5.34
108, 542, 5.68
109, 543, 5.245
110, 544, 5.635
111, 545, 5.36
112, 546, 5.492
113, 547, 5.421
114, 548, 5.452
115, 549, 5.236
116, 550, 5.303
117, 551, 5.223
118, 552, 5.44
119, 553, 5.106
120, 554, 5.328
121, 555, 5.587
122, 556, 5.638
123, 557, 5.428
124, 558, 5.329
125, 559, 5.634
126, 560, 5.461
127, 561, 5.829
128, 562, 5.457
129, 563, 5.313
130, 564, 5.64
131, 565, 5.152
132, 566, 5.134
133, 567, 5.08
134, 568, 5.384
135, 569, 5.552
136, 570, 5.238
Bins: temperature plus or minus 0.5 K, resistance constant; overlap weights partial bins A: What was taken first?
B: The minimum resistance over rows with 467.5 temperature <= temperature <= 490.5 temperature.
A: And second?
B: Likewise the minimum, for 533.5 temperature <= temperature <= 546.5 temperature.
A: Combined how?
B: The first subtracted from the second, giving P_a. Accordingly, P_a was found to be 0.29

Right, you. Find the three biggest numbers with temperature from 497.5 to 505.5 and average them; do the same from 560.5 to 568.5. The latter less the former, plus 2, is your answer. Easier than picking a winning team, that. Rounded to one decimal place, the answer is 2.3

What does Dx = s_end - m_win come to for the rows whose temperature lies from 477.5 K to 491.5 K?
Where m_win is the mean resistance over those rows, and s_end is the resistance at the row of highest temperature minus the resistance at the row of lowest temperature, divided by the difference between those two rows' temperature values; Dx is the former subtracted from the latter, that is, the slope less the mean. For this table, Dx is -4.94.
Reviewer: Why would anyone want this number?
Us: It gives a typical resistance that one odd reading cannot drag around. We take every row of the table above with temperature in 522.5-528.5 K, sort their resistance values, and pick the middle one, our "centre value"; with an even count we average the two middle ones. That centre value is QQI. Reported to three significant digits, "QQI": 5.15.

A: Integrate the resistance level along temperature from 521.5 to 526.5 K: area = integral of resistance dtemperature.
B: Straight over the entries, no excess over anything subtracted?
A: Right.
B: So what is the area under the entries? 25.6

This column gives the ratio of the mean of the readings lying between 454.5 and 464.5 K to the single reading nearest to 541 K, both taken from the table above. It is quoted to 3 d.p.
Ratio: 0.936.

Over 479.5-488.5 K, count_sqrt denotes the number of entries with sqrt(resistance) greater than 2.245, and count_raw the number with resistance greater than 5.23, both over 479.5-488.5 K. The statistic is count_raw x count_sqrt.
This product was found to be 0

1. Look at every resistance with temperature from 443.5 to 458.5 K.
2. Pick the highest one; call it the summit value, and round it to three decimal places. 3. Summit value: 5.157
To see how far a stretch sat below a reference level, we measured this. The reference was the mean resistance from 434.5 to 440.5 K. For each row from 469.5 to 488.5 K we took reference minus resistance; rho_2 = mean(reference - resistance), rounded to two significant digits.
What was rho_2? -0.31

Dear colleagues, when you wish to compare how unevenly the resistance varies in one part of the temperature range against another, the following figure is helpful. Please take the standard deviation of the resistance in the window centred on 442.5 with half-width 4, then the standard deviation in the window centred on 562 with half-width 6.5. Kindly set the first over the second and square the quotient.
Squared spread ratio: 1.0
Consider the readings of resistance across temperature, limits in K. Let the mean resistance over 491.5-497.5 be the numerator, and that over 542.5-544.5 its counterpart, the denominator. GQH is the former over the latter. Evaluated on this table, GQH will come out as 0.96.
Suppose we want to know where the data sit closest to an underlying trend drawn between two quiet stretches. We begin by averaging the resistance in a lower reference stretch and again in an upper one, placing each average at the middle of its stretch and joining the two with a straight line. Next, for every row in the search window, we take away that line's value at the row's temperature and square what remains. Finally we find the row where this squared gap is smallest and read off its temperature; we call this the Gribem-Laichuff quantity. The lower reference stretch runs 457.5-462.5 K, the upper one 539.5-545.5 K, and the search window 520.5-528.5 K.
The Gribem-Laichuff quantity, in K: 526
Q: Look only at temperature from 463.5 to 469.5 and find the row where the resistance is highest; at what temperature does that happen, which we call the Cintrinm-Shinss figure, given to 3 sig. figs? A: 468 K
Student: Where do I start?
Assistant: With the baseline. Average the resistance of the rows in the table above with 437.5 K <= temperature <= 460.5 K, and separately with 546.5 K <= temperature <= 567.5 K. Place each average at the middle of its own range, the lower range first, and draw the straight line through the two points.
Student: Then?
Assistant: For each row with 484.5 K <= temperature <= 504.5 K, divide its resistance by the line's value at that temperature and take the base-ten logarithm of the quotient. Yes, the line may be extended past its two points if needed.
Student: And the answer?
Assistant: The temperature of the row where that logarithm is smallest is 491 K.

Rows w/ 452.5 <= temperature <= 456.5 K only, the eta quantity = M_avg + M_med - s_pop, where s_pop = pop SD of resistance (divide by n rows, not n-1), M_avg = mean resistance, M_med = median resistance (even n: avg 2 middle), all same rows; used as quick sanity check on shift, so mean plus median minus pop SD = 9.5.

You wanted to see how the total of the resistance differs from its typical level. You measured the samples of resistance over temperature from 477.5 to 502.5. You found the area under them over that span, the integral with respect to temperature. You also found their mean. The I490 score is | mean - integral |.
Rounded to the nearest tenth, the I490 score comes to 121.2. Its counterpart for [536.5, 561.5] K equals 130.3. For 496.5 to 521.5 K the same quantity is 122.6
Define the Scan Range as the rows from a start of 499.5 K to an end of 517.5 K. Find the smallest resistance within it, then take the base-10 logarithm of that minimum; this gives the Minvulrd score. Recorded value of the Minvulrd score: 0.686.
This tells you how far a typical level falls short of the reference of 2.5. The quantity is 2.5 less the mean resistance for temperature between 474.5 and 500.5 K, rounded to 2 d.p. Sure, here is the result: -2.54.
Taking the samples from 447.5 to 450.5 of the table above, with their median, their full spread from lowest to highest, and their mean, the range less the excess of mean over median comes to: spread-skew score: 0.29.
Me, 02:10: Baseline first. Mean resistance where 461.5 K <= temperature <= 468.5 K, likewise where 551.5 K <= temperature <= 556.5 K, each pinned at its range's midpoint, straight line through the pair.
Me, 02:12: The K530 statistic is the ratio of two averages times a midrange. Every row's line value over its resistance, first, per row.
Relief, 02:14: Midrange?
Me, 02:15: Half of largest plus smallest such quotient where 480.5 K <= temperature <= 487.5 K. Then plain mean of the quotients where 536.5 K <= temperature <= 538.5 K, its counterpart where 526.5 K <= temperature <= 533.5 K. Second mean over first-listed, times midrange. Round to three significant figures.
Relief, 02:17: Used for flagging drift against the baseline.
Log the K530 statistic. 1.07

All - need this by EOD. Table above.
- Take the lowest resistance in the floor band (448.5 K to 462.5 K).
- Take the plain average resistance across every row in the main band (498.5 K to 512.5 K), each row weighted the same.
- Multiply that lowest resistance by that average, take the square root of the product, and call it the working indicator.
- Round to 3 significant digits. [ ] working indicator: 4.81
